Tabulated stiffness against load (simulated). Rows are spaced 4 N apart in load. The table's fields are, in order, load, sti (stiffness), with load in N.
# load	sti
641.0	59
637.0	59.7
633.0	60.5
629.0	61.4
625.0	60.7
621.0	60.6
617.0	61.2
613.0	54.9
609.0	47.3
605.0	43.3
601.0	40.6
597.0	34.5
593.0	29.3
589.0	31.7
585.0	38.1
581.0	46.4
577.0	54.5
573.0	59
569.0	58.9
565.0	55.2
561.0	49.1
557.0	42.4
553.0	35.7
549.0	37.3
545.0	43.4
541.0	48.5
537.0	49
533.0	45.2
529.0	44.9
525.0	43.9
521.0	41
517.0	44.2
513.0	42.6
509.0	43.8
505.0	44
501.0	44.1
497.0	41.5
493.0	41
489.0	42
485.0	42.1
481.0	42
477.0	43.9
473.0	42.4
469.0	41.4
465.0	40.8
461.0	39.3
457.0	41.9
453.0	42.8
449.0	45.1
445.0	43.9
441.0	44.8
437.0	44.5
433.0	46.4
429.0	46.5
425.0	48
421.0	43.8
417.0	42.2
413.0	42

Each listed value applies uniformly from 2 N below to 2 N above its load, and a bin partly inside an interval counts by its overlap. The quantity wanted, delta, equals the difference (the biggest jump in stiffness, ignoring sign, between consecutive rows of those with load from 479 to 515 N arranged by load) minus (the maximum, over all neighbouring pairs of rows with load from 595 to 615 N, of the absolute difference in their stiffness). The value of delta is -5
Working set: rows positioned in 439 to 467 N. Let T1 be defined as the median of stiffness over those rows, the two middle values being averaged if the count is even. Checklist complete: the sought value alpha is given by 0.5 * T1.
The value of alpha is 21.4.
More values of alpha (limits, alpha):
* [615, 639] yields 30.3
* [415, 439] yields 22.7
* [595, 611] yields 21.0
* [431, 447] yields 22.3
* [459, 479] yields 20.7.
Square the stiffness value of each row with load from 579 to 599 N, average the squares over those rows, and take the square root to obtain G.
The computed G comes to 36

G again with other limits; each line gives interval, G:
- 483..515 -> 43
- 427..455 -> 45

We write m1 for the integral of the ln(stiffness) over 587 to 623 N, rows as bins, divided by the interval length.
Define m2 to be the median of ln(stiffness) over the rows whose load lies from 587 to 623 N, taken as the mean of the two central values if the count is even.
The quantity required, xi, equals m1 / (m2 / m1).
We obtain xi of 3.77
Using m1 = 3.770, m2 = 3.768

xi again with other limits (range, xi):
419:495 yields 3.78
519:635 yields 3.84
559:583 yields 3.96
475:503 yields 3.75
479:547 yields 3.77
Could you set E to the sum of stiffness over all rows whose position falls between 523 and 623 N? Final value 1155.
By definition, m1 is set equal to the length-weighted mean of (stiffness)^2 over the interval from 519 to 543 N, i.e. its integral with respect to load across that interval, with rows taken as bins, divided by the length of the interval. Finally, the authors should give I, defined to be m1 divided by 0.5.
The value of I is 4140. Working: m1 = 2070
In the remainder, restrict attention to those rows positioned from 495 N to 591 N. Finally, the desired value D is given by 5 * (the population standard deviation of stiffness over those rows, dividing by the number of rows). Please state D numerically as 33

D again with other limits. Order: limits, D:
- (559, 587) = 35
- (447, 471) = 9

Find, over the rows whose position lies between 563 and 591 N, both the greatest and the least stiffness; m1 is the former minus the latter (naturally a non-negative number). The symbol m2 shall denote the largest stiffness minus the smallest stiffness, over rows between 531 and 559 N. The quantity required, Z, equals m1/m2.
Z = 2.1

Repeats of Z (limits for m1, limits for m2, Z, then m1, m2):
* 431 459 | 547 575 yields 0.2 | 4.5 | 23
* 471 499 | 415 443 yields 0.5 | 2.9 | 6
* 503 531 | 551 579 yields 0.2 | 3.9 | 23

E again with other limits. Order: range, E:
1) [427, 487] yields 648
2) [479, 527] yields 512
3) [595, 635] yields 525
